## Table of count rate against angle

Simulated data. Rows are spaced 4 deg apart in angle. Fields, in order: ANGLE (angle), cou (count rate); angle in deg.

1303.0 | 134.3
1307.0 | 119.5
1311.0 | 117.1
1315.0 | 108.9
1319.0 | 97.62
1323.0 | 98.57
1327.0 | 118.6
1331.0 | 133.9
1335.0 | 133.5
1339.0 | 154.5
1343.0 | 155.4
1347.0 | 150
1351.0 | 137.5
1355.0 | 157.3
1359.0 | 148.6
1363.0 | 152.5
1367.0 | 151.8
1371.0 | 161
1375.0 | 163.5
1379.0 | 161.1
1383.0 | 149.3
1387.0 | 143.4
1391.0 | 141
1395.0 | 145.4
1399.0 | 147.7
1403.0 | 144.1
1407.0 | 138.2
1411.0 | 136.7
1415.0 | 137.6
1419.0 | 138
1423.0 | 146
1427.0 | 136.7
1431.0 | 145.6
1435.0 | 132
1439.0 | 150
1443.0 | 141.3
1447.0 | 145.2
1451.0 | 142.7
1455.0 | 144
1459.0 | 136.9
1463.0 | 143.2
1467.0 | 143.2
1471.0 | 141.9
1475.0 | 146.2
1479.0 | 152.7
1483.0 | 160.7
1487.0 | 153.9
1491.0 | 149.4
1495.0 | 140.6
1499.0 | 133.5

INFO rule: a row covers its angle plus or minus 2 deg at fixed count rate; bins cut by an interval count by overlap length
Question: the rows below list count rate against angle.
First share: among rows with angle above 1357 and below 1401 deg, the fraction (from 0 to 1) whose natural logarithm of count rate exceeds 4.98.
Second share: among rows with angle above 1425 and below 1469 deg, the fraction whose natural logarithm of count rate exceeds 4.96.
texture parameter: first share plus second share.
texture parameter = 1.36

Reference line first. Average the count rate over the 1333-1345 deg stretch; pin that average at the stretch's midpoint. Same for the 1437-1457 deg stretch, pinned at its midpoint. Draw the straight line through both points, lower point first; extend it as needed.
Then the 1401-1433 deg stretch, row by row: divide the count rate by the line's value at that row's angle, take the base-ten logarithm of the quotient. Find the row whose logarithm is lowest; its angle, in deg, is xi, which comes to 1411.0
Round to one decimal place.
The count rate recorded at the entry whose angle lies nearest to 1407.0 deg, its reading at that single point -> 138.2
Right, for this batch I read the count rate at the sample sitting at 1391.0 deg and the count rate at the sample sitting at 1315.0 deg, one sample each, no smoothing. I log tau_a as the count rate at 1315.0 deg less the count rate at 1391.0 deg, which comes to -32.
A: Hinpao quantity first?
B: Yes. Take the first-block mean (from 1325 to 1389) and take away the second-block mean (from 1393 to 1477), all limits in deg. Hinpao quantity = 6.2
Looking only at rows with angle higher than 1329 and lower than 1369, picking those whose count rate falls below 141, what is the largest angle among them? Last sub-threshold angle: 1351.0 deg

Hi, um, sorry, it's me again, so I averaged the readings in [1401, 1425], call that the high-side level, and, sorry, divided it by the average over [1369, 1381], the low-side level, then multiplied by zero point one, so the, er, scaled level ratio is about 0.087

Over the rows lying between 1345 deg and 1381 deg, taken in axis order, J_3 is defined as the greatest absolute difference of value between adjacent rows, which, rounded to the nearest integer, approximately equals 20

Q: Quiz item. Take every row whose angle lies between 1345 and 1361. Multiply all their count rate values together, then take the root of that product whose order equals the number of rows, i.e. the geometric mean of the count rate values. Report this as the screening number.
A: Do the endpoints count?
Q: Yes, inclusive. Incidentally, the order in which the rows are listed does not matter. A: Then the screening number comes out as 148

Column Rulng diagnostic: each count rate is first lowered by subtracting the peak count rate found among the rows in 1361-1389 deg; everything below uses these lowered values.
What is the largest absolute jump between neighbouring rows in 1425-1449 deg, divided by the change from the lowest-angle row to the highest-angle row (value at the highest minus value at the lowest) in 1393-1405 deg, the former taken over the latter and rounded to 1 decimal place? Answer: -13.8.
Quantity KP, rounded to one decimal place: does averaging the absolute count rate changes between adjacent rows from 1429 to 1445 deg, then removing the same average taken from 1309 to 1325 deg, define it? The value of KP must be 6.6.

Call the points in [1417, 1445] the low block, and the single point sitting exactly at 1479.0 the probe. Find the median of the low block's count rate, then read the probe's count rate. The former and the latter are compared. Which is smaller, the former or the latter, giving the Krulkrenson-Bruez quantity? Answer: 141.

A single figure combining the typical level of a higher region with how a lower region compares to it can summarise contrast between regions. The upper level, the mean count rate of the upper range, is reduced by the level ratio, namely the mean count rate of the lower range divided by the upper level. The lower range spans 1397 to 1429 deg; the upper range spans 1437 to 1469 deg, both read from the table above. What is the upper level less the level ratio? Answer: 142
